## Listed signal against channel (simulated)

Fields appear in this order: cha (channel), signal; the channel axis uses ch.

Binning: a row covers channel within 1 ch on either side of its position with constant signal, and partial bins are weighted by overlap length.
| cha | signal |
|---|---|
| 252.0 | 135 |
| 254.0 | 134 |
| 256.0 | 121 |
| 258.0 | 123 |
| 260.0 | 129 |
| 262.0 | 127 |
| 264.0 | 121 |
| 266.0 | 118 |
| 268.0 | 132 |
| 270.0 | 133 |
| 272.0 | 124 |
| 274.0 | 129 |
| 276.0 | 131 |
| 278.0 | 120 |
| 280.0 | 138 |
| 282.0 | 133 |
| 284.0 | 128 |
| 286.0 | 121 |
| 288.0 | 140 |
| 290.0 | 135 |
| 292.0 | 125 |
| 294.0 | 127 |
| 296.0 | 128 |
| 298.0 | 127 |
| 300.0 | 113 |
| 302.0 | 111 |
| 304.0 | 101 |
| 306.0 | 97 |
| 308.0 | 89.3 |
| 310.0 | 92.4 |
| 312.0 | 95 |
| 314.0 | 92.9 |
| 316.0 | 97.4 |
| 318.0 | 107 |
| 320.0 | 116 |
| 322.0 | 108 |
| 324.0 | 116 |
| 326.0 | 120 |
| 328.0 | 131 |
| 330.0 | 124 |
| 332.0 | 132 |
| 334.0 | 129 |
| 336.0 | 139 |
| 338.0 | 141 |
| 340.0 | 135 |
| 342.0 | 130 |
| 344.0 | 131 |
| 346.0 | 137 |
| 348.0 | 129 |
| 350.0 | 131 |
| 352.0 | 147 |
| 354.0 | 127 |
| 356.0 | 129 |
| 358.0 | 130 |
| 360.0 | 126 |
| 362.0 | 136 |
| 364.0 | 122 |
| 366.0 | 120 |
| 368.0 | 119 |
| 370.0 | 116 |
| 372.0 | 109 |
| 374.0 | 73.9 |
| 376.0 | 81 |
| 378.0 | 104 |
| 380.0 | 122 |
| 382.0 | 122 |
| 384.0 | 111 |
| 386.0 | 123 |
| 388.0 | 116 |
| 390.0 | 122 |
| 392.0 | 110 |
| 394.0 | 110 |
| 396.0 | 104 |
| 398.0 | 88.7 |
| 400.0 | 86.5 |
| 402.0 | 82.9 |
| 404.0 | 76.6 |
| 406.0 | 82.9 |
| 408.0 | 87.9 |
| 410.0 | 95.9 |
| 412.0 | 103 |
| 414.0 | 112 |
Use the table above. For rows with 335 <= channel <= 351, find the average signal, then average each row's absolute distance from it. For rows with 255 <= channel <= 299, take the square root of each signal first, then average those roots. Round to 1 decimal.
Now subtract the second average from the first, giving -7.4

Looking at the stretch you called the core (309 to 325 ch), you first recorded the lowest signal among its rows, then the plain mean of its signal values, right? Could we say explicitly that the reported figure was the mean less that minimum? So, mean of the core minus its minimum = 11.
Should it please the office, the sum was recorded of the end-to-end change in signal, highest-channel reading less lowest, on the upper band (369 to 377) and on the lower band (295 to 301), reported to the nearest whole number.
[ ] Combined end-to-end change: -50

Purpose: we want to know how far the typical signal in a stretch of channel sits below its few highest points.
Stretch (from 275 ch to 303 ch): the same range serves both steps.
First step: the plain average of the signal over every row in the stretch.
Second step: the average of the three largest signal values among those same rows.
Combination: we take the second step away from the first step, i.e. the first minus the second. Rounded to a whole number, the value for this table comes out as -11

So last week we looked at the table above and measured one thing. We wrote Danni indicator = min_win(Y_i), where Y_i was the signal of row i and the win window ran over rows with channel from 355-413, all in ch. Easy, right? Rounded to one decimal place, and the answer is 73.9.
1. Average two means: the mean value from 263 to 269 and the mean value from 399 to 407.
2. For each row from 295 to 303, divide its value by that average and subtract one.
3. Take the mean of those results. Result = 0.16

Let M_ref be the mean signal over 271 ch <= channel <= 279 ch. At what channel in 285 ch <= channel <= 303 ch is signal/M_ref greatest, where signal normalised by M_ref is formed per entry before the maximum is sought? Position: 288.0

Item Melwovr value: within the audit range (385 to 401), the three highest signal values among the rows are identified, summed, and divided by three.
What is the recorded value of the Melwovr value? 120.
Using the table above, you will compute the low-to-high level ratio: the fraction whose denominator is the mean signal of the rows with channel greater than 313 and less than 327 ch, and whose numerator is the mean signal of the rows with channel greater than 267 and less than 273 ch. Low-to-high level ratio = 1.20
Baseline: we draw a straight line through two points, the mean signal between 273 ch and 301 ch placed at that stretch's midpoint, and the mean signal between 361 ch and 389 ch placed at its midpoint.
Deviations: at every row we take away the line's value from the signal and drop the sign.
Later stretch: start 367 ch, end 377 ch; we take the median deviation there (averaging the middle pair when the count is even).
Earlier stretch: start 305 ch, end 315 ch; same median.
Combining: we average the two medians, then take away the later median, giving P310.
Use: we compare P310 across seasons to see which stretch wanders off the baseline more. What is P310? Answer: 13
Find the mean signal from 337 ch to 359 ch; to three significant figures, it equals 133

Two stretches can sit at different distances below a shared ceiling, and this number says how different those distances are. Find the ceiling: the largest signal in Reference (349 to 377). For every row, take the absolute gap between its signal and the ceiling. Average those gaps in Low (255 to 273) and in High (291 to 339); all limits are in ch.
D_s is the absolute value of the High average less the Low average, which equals 10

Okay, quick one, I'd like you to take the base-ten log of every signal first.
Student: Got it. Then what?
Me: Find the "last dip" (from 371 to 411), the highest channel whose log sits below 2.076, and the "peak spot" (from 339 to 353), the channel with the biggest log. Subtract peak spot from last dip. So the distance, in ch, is 58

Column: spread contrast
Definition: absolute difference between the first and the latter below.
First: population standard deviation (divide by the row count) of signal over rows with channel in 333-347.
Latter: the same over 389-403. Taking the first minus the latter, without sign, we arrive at 9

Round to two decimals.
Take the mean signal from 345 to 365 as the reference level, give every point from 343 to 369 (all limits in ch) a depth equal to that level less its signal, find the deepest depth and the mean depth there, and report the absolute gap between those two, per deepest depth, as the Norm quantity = 0.85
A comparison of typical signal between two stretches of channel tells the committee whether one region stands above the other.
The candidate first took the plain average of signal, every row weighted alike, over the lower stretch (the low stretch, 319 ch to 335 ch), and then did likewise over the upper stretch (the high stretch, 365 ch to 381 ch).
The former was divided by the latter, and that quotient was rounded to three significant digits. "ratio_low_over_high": 1.16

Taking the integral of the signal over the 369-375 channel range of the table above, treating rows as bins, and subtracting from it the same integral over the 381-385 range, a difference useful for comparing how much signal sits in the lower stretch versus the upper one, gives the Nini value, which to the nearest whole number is 132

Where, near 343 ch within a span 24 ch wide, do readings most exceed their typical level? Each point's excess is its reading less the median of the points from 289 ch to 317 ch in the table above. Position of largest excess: 352.0 ch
